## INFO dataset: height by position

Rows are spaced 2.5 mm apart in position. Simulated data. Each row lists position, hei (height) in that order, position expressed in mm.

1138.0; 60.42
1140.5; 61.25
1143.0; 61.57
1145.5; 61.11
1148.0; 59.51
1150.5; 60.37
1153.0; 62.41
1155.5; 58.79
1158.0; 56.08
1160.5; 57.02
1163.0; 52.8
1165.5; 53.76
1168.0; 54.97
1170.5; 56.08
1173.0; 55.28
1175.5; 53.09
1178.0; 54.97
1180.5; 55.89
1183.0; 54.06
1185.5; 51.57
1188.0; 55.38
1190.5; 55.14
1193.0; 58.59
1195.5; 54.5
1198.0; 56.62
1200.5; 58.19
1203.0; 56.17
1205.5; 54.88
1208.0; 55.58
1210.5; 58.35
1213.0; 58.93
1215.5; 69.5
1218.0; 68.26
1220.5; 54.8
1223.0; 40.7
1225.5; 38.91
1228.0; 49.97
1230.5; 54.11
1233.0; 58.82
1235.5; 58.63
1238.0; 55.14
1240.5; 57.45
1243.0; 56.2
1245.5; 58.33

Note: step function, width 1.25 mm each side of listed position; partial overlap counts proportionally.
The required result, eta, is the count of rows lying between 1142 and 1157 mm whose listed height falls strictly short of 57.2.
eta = 0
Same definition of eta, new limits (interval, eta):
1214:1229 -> 4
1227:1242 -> 3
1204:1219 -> 2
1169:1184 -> 6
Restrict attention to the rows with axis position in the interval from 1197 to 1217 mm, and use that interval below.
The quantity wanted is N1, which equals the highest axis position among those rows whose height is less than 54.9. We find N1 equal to 1205.5 mm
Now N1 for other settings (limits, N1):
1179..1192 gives 1185.5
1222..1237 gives 1230.5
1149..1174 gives 1165.5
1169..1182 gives 1175.5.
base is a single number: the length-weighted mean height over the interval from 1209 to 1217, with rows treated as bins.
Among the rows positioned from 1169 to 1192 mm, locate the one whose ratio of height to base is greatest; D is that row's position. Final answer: 1170.5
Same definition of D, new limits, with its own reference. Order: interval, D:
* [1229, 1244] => 1233.0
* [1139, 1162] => 1153.0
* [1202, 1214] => 1213.0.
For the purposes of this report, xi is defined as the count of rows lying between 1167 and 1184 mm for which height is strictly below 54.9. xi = 2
